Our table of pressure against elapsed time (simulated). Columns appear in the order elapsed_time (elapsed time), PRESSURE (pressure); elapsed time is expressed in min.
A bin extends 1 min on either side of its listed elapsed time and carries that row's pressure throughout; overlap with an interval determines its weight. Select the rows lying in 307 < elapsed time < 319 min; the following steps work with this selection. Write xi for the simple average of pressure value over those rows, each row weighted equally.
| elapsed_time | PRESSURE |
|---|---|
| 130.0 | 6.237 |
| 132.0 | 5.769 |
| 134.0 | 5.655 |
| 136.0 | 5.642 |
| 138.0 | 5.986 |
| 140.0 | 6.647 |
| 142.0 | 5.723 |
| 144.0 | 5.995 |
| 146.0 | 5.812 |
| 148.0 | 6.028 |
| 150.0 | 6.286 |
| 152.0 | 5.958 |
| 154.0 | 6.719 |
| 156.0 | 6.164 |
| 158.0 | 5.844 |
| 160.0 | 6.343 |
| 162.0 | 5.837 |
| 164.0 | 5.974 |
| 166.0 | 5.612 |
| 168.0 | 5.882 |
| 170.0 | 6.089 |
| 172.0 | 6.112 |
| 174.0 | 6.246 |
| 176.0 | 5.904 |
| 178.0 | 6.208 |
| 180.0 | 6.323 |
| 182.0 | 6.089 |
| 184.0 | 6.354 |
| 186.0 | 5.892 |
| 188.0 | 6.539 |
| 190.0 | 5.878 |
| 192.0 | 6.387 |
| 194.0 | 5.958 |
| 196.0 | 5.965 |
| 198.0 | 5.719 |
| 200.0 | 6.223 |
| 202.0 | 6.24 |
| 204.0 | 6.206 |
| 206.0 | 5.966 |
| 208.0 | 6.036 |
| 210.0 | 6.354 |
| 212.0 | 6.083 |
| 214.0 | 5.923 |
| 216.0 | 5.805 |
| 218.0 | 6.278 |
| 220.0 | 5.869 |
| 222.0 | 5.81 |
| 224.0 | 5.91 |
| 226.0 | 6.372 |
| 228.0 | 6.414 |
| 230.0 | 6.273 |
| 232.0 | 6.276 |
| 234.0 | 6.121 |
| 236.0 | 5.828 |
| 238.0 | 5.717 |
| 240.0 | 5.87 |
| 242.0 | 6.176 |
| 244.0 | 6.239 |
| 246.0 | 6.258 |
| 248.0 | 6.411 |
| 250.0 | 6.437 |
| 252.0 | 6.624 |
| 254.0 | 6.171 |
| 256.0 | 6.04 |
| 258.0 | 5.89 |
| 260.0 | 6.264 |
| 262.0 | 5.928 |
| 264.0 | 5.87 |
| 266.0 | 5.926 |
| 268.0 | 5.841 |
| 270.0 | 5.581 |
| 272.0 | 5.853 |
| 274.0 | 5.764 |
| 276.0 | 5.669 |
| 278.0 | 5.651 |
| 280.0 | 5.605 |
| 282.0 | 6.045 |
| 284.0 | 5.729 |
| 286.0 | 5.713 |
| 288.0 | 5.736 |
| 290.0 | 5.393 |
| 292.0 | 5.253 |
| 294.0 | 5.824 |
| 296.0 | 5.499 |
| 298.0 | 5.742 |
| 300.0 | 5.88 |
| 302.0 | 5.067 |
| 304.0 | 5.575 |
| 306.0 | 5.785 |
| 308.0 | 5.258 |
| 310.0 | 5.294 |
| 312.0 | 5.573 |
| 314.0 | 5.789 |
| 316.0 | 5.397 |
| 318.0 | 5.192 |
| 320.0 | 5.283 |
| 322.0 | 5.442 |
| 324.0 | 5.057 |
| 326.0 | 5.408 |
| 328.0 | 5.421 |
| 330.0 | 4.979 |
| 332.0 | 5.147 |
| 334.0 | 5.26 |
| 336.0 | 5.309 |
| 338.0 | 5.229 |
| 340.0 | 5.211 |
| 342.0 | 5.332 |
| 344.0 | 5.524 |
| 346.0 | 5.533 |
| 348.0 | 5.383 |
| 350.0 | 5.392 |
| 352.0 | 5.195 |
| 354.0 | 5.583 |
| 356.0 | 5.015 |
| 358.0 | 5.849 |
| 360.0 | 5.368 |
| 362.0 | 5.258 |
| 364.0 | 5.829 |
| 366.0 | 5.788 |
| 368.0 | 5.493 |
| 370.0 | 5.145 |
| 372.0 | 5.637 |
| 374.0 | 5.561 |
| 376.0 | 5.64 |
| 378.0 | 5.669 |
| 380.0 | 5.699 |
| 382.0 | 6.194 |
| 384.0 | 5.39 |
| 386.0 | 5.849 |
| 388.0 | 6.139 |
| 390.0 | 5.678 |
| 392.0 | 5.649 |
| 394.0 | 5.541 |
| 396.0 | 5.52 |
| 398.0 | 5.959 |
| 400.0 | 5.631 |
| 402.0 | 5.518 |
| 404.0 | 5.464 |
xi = 5.4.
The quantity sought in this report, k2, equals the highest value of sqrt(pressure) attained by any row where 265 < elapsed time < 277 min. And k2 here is 2.43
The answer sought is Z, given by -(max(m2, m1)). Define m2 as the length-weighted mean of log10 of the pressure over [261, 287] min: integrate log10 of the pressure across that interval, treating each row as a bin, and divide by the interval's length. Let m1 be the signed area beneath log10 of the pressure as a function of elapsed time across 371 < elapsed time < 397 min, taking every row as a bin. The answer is -19.7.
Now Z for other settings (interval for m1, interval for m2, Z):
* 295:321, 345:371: -19.2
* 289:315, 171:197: -19.3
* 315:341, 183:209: -18.7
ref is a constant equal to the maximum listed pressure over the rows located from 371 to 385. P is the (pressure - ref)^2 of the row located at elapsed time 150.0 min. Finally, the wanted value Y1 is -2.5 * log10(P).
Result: 5.2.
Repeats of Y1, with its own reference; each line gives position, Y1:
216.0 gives 2.1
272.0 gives 2.3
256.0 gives 4.1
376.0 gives 1.3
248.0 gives 3.3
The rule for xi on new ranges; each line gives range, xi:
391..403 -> 5.6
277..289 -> 5.7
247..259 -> 6.3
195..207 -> 6.1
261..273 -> 5.8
